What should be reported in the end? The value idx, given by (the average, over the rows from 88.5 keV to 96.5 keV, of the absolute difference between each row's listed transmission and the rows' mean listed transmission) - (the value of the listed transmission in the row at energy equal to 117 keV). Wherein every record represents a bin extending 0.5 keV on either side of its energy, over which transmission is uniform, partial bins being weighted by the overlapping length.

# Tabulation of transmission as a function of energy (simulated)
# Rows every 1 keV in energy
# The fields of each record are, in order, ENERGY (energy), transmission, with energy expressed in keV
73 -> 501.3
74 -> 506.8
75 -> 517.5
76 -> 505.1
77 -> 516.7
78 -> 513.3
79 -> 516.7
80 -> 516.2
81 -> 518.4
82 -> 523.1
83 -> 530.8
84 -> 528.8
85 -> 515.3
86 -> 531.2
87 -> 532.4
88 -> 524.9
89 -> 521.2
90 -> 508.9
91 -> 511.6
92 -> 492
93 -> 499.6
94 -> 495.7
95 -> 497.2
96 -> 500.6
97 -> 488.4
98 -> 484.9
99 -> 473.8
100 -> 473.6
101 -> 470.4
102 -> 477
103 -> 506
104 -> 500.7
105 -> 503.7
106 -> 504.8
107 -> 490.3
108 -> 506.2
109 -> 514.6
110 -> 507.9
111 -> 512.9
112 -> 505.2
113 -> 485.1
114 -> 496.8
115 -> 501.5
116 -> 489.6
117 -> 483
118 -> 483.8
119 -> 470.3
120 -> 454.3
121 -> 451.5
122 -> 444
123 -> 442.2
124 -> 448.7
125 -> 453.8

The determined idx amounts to -475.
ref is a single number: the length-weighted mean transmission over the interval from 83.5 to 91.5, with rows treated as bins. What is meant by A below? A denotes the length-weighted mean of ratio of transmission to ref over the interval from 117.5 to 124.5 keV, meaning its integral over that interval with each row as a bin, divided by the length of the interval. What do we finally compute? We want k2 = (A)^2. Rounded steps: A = 0.87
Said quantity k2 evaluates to 0.77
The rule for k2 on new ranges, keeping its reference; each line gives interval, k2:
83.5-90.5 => 1.01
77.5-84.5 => 1.00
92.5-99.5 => 0.89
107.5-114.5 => 0.93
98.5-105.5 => 0.87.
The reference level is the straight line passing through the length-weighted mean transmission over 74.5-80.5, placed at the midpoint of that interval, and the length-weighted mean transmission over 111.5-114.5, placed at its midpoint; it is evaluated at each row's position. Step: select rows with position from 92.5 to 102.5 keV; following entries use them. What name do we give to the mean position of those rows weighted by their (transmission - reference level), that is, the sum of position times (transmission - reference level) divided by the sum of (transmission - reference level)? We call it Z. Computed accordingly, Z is 98.9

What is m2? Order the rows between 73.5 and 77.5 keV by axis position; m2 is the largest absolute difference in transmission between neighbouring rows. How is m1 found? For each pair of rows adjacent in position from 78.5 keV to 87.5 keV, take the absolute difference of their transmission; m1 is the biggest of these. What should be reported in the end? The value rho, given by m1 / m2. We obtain 1.28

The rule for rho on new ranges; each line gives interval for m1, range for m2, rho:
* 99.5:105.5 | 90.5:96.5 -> 1.48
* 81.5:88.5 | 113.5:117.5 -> 1.34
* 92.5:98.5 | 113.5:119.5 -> 0.90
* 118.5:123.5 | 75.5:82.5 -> 1.38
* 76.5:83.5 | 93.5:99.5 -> 0.63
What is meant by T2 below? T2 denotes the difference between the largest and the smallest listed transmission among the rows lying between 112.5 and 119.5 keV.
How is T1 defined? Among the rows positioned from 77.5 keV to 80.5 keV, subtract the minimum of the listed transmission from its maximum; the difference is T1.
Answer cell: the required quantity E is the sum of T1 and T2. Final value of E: 35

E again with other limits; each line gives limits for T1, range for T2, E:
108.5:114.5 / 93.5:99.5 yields 56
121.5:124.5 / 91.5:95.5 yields 14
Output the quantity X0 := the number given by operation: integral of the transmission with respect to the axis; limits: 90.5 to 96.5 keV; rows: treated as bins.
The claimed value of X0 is 2997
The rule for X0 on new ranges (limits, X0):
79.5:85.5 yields 3133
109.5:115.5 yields 3009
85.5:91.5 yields 3130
